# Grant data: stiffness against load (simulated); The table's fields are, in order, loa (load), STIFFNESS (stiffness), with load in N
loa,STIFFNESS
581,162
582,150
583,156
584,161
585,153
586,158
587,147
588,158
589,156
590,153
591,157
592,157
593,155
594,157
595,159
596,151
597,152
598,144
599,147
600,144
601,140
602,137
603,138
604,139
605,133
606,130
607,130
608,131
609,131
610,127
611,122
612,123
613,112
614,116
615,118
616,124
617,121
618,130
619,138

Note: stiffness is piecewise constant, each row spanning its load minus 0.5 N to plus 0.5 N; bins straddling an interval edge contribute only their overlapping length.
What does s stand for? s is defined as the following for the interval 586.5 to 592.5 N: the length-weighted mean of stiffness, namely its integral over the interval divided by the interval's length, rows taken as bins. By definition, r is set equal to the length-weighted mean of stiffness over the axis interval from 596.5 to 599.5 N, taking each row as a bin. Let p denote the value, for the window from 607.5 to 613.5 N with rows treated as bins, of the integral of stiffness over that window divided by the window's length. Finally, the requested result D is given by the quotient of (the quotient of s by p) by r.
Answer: 0.0084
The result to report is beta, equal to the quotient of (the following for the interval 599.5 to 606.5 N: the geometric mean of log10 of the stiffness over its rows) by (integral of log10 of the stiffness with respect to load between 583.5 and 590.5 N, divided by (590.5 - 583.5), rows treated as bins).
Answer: 0.98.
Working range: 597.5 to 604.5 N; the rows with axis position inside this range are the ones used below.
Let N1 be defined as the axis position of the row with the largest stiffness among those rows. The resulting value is 599 N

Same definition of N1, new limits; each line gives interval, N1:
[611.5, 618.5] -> 618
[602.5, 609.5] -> 604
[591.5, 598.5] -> 595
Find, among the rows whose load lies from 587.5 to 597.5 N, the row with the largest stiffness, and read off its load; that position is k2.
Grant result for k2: 595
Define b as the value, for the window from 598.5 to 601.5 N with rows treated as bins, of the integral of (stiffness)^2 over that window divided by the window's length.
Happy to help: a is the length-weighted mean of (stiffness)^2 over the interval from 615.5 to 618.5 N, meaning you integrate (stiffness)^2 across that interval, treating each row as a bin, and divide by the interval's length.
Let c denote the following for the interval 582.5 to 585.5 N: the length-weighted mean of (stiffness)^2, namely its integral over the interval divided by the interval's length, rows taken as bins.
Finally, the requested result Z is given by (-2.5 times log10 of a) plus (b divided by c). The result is -9.64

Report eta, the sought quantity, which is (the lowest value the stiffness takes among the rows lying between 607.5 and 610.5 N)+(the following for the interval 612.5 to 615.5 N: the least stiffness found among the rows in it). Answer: 239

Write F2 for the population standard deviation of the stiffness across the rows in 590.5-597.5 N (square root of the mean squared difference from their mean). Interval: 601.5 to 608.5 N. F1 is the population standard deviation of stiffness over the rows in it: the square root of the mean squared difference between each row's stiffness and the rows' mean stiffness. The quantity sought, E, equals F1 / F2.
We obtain 1.33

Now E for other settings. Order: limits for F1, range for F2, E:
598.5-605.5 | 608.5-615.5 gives 0.71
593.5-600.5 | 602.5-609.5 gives 1.57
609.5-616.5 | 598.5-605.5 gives 1.13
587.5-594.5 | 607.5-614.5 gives 0.23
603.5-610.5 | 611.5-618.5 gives 0.63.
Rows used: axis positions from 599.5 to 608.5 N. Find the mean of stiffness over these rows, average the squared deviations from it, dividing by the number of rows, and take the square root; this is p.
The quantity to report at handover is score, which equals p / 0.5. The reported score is 9.4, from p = 4.7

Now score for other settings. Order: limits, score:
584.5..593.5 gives 6.6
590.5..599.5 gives 9.7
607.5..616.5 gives 12.3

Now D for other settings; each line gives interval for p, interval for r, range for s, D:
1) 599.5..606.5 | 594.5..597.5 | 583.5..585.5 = 0.0074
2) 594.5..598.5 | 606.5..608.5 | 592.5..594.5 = 0.0079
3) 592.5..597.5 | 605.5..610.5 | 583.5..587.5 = 0.0077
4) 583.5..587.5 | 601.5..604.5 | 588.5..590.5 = 0.0072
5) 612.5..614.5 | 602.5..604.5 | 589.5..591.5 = 0.0098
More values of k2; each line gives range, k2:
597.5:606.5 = 599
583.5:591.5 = 584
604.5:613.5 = 605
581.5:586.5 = 584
